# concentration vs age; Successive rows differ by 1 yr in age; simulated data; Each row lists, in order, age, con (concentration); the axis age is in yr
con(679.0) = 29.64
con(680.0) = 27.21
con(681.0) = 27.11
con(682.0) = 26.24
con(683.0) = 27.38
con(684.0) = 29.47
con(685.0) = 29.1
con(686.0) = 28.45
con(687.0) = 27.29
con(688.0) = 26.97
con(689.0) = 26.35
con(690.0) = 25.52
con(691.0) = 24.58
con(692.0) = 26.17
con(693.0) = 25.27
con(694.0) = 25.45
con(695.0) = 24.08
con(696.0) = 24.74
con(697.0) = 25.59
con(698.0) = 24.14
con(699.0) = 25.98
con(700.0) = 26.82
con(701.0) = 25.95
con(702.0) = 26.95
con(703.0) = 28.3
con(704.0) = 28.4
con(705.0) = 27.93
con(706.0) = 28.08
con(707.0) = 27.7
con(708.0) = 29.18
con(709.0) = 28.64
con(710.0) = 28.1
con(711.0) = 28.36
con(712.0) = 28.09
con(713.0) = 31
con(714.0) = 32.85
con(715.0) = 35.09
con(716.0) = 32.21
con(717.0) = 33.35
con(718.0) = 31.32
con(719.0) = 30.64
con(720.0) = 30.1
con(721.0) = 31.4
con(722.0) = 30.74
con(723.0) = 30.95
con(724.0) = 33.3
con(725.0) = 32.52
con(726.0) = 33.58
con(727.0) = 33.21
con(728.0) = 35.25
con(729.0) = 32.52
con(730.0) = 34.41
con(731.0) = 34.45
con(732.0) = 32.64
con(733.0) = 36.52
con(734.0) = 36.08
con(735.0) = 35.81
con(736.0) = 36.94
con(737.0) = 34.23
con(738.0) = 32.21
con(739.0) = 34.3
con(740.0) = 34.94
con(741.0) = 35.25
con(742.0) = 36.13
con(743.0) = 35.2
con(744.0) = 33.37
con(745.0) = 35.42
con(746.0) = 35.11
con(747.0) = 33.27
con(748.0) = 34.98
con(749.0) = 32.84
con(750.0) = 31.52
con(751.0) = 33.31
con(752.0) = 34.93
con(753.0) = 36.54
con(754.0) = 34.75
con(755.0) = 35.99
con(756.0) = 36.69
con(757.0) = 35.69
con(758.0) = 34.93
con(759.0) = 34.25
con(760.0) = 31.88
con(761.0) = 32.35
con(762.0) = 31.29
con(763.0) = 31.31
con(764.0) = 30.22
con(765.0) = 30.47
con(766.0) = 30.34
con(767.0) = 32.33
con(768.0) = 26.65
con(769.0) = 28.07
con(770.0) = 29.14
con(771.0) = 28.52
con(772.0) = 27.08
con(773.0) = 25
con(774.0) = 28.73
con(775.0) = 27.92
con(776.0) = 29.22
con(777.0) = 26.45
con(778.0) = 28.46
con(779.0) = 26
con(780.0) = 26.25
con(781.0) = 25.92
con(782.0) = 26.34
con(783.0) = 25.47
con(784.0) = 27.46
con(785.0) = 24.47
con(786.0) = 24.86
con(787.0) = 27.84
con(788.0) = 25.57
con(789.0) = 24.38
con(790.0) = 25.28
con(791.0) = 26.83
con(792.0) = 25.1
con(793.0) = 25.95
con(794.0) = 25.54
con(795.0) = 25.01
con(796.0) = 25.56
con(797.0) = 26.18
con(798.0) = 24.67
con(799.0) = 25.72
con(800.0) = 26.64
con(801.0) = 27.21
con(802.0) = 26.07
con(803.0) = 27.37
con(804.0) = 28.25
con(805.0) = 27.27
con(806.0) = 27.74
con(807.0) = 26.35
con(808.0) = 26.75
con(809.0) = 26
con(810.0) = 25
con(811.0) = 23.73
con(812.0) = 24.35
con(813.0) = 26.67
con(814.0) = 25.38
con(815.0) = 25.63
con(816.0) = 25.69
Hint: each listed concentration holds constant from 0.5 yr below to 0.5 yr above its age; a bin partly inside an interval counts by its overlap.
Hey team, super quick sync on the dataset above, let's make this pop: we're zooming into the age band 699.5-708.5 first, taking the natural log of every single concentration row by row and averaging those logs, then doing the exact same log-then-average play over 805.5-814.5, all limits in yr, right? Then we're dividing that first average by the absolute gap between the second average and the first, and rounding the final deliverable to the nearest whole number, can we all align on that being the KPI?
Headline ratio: 46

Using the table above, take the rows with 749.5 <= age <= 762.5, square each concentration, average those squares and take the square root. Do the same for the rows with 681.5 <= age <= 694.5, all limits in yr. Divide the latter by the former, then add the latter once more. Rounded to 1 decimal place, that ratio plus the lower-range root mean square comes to 27.6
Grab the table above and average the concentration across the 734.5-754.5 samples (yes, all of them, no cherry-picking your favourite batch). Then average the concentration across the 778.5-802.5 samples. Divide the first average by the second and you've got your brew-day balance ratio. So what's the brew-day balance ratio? 1.34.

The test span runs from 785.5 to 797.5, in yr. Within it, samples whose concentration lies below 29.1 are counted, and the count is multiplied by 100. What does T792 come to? 1200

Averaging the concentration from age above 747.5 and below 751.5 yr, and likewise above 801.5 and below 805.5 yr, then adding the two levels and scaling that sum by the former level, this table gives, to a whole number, 2003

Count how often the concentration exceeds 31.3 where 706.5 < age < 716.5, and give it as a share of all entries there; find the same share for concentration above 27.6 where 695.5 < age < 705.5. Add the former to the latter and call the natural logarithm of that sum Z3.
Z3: -0.5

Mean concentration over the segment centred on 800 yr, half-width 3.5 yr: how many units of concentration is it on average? 26.3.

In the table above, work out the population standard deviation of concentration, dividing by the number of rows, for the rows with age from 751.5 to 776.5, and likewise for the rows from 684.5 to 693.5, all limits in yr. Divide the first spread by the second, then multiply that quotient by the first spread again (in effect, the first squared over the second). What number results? 7.9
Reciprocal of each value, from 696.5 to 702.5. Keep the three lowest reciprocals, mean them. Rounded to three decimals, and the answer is 0.038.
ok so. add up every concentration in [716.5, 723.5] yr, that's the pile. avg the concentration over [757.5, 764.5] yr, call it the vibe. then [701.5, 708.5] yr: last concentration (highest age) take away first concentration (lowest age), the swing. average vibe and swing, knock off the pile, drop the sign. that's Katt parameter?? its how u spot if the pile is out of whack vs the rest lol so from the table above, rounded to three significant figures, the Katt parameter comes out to 201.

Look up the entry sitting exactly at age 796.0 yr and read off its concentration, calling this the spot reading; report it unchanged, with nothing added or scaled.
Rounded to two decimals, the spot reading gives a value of 25.56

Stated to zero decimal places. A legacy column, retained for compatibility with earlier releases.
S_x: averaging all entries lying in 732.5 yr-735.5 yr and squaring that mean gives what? 1306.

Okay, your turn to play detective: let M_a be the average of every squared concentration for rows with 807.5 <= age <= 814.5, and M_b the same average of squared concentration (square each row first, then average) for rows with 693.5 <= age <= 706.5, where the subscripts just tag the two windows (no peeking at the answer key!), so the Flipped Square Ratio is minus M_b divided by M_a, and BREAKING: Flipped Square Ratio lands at -1.1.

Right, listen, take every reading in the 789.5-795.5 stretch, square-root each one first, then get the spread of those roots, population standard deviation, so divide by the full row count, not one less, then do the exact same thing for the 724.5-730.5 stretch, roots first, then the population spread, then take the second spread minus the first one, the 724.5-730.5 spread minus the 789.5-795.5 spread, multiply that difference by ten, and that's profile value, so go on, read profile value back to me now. 0.2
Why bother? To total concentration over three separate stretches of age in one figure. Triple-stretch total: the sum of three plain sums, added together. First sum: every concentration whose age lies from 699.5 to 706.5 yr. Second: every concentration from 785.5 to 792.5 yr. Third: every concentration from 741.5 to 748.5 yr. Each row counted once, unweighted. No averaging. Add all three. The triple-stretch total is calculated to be 616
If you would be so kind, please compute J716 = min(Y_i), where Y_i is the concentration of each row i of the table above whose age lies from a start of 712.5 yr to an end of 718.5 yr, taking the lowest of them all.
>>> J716 31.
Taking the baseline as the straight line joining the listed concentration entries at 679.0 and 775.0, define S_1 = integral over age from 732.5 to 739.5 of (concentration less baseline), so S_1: 46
